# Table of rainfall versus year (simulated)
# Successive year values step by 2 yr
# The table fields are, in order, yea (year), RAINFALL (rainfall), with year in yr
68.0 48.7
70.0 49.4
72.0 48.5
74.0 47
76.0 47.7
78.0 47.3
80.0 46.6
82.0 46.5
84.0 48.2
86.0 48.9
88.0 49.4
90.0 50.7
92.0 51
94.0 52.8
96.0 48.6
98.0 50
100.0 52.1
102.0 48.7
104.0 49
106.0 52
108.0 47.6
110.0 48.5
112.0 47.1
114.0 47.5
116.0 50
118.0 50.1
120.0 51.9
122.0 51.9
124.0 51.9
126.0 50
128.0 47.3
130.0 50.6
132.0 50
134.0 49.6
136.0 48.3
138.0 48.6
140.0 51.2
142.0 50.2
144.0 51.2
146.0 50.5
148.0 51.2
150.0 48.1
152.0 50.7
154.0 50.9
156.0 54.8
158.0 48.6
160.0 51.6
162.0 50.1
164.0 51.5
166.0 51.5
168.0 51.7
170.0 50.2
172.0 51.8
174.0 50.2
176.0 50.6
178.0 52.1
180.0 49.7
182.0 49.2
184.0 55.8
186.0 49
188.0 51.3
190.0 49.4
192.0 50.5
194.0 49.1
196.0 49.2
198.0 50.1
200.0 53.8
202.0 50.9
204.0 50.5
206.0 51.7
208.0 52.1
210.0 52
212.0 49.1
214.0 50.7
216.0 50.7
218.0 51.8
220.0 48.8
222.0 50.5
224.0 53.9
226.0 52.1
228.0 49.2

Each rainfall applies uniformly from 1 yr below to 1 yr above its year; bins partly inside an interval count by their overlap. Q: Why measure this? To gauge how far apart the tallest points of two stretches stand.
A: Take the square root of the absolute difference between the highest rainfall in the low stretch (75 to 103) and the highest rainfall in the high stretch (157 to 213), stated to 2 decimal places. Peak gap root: 1.73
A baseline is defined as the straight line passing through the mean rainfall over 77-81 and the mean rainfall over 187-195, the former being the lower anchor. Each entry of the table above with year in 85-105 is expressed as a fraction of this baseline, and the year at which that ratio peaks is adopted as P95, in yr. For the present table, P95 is 94.0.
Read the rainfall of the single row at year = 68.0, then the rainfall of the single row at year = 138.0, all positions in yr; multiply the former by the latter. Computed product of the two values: 2367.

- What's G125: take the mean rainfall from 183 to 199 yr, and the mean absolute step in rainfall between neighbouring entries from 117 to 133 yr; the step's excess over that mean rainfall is -49.1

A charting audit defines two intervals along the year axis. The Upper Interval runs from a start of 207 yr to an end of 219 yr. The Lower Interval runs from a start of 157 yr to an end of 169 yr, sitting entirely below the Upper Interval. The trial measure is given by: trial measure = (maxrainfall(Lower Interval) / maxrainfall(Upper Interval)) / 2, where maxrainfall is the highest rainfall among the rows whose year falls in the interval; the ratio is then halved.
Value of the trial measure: 0.50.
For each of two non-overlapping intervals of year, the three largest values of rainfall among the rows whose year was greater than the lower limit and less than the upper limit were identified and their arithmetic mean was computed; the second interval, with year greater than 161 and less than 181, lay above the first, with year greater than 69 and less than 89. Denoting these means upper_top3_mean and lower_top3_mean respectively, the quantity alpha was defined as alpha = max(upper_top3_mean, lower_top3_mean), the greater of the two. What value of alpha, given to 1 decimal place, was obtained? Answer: 51.9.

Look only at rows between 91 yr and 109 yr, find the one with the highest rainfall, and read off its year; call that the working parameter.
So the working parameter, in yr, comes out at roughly 94.0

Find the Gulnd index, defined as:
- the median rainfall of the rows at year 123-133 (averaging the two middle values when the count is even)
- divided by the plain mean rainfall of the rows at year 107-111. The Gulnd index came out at 1.04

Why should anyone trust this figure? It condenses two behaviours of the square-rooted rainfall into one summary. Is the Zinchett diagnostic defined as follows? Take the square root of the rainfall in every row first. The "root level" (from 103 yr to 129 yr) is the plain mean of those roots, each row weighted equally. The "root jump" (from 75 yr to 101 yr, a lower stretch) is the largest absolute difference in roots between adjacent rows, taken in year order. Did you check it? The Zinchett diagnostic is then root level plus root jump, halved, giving 3.67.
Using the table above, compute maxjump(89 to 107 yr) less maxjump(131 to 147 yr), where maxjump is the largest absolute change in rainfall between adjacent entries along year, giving 1.6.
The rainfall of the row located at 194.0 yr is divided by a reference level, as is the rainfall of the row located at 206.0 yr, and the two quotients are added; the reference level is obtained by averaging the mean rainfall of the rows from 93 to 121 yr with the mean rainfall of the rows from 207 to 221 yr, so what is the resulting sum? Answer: 2.01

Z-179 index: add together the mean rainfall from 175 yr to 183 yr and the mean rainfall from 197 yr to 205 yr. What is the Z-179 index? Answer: 102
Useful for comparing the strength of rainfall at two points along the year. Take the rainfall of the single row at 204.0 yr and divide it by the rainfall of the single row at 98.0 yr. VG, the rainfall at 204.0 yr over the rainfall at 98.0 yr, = 1.01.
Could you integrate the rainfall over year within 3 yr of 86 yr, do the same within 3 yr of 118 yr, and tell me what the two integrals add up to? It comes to 597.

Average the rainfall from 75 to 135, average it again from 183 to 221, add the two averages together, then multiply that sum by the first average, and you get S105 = 4961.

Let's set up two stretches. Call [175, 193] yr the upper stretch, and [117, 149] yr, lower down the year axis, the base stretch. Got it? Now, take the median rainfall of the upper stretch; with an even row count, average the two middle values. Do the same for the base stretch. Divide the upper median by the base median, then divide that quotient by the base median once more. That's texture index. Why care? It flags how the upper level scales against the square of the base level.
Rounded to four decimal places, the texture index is 0.0199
